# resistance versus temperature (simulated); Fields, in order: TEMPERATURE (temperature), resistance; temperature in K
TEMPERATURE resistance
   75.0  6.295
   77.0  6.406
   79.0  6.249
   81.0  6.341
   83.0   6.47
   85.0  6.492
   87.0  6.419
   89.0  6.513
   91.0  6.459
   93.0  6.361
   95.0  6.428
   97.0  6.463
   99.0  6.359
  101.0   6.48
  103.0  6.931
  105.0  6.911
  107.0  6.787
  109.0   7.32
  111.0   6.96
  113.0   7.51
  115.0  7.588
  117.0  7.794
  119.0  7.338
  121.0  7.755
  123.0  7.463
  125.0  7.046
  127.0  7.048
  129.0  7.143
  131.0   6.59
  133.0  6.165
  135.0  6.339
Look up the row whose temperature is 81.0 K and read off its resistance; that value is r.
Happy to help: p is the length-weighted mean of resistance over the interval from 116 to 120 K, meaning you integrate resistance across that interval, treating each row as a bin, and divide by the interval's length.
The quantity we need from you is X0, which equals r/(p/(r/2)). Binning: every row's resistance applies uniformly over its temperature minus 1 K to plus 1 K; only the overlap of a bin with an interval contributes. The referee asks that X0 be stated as 2.66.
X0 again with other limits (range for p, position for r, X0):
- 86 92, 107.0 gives 3.56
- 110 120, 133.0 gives 2.55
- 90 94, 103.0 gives 3.75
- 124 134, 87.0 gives 3.03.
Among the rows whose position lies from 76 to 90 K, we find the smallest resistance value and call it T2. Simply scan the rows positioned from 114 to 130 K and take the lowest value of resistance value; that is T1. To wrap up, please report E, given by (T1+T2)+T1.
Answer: 20.3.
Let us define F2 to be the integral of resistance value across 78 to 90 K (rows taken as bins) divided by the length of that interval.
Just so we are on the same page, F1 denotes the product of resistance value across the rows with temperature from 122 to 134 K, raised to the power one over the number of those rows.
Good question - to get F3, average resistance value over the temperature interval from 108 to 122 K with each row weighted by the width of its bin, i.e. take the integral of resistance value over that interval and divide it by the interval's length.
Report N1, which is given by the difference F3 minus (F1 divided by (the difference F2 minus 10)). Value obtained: 9.4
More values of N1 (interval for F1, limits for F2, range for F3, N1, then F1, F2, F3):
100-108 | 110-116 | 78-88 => 9.0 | 6.77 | 7.4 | 6.39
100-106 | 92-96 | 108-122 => 9.3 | 6.77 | 6.4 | 7.47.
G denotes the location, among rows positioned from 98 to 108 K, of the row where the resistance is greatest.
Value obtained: 103.0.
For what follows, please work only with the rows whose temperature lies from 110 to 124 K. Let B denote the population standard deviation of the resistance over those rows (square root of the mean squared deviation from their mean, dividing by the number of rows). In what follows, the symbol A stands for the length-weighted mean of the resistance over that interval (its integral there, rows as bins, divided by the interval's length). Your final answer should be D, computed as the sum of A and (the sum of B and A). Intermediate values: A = 7.49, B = 0.26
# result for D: 15.2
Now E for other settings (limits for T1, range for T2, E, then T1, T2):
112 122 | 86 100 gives 21.0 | 7.338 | 6.359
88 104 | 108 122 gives 19.7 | 6.359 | 6.96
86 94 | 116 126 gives 19.8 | 6.361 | 7.046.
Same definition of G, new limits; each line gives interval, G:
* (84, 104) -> 103.0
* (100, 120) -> 117.0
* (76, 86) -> 85.0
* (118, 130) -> 121.0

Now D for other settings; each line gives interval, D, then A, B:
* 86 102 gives 12.9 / 6.44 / 0.05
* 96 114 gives 14.1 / 6.86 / 0.37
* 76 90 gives 12.9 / 6.41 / 0.09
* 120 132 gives 14.7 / 7.17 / 0.36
